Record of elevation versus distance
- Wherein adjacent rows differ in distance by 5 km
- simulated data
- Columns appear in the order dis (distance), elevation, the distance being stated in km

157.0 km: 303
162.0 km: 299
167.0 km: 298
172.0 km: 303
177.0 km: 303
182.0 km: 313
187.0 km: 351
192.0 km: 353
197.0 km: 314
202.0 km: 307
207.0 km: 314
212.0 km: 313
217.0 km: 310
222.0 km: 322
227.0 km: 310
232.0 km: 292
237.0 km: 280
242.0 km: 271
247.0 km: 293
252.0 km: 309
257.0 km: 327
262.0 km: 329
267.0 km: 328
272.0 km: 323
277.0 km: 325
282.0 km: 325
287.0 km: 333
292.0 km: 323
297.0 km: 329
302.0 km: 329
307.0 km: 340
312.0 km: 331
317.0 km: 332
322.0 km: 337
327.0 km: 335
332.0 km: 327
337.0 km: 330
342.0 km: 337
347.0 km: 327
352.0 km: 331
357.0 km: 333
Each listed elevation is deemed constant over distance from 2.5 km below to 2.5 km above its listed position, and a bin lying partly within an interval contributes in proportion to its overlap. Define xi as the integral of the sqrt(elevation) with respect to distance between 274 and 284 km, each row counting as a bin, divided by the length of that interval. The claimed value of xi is 18.0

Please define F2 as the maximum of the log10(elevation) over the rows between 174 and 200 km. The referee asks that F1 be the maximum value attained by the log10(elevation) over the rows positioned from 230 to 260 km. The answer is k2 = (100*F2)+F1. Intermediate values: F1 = 2.51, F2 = 2.55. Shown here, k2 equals 257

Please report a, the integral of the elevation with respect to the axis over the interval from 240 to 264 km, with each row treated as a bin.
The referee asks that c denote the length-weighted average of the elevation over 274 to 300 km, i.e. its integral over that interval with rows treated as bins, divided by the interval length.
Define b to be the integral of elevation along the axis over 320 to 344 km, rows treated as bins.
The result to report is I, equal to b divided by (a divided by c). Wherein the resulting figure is 356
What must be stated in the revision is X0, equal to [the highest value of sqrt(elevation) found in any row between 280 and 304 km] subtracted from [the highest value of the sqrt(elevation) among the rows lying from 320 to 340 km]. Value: 0.1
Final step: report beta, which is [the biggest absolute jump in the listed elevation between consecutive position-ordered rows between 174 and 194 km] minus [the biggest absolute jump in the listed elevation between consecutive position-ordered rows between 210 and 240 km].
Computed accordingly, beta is 20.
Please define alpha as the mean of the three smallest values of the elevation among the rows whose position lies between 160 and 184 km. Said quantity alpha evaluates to 300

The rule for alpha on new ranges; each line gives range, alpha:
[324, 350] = 328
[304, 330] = 333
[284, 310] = 327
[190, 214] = 311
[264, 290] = 324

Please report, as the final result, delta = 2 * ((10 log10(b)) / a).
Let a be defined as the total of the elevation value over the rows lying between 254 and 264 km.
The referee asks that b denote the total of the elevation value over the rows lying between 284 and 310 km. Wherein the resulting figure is 0.098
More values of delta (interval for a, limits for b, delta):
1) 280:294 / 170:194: 0.065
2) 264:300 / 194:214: 0.027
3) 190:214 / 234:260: 0.040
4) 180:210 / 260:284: 0.033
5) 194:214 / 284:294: 0.045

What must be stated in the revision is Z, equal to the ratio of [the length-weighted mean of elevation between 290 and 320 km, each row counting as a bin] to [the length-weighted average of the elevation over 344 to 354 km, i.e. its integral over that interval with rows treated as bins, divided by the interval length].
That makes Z 1.00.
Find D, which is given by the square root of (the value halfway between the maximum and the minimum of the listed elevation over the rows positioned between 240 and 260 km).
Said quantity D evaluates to 17.3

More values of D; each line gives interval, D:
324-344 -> 18.2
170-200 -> 18.1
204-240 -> 17.3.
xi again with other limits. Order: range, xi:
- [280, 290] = 18.1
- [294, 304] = 18.1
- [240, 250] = 16.8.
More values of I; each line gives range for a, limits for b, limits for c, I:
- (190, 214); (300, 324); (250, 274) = 338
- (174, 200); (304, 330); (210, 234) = 318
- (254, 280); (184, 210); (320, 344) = 334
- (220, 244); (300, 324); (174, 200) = 369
